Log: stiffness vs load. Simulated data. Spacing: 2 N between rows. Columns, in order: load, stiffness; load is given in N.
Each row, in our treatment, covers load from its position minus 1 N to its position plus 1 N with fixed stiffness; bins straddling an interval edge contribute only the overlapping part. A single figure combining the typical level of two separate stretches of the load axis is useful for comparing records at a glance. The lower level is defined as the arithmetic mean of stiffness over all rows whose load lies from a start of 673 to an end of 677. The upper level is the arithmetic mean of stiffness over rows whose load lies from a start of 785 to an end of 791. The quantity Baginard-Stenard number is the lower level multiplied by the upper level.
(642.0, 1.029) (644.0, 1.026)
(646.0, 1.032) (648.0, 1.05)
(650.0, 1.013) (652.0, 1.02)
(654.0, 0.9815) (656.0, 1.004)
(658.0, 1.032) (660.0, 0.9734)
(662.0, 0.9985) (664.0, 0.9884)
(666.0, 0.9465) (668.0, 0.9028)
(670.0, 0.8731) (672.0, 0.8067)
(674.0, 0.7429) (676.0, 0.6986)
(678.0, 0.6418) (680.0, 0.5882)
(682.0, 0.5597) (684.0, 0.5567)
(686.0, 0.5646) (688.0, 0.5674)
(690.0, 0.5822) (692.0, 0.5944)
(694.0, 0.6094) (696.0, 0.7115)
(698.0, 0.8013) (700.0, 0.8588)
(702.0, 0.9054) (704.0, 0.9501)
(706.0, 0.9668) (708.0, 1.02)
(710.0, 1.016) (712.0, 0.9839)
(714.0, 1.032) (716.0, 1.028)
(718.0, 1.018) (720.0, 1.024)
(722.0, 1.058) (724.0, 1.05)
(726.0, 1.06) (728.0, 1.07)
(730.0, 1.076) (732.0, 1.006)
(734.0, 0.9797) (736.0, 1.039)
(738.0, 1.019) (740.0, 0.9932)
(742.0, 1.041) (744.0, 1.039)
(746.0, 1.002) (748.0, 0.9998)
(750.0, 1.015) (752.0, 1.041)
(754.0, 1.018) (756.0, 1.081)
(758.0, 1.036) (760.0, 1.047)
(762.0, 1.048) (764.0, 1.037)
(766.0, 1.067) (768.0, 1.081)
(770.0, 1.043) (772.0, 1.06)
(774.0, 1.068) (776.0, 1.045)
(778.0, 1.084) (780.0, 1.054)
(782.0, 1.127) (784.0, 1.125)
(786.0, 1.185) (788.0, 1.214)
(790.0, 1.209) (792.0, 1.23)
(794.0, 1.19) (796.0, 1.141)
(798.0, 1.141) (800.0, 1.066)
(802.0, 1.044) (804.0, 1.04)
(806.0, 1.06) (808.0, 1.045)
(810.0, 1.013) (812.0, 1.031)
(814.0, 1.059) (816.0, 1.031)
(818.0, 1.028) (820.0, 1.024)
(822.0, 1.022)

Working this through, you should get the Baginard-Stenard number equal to 0.87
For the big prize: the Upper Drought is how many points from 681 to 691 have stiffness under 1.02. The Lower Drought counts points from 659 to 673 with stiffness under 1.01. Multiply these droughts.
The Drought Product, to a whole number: 35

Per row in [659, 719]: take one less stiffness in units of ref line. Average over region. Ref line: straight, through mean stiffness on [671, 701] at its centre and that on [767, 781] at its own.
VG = -0.23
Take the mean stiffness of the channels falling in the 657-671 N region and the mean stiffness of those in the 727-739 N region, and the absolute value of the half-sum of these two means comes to 1.00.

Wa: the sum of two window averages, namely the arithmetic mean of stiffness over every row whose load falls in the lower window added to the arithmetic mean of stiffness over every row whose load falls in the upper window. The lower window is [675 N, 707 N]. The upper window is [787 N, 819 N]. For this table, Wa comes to 1.79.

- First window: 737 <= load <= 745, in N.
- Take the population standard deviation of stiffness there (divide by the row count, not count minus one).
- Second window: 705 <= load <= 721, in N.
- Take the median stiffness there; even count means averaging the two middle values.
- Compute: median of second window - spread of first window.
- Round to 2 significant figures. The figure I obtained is 1.0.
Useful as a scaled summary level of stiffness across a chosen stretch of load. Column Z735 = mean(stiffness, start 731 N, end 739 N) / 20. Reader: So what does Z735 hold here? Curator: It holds 0.0505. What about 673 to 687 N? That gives 0.0311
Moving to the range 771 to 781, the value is 0.0531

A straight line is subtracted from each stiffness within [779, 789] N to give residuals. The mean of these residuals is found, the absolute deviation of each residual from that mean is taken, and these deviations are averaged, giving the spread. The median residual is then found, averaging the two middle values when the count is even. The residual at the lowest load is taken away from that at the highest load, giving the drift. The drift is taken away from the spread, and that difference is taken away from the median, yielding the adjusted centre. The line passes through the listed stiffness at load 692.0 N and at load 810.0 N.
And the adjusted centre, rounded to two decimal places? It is 0.31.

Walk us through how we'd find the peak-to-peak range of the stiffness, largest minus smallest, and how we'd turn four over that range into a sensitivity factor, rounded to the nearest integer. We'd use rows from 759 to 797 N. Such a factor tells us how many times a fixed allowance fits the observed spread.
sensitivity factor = 21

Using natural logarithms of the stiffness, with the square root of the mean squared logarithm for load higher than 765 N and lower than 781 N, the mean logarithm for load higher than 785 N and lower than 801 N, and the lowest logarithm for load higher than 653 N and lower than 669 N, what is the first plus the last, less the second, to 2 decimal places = -0.20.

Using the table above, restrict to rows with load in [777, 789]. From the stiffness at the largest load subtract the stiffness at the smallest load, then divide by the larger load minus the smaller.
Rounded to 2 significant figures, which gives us 0.013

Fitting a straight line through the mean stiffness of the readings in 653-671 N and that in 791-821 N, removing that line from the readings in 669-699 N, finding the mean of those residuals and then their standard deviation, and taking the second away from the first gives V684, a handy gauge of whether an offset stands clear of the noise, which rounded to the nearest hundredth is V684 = -0.43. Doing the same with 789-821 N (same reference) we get -0.07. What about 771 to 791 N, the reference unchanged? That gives 0.00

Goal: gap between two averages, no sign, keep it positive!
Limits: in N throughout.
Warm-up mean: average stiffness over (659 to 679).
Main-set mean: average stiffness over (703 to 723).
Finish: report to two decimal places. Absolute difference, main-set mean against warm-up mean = 0.15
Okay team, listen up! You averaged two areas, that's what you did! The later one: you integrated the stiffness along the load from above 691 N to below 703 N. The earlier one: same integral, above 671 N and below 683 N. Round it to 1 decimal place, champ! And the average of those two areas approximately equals 8.5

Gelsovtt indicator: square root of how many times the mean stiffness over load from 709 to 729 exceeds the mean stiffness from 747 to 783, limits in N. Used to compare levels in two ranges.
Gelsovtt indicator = 0.99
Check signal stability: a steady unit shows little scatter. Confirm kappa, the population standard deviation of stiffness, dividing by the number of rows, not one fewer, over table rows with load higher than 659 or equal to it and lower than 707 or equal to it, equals 0.16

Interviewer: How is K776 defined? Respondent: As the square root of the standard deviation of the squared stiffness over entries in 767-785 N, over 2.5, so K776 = 0.10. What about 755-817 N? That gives 0.15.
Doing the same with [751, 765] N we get 0.08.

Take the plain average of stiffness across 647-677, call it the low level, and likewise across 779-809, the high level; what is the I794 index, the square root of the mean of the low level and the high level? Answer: 1.01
